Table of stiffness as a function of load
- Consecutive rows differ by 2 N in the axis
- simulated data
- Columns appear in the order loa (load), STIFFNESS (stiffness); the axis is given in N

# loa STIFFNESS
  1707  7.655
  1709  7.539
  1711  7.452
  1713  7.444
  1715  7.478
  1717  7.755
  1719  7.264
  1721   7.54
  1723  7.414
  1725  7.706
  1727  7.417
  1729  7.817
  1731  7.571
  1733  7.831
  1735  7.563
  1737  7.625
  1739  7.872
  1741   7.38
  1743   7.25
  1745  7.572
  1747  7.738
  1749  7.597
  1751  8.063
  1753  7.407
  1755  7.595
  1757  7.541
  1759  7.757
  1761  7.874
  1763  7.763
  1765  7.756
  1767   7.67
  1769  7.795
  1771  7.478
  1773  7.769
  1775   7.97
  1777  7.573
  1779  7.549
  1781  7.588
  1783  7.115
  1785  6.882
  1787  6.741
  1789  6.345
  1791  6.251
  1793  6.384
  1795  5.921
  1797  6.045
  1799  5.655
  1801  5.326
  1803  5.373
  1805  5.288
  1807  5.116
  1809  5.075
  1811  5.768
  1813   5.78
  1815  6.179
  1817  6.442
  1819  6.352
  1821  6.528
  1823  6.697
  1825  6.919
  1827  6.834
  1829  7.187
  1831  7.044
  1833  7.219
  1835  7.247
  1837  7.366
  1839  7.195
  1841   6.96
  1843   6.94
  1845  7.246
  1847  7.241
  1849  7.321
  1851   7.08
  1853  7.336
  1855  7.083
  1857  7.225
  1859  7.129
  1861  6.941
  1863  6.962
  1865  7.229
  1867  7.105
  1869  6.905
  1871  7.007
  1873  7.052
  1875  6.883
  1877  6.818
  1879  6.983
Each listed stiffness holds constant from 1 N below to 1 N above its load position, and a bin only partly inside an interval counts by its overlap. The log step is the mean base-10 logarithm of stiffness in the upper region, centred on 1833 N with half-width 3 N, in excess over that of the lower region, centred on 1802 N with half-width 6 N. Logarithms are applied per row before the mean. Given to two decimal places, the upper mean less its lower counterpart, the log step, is 0.12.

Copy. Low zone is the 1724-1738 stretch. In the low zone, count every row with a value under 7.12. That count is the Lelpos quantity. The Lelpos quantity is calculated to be 0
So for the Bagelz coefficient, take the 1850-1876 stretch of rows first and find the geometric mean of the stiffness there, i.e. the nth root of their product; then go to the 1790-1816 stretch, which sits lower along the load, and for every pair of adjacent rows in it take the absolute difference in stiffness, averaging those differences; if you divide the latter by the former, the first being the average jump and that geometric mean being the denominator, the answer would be 0.034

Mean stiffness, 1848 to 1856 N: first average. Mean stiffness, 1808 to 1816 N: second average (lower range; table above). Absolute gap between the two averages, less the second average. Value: -4.2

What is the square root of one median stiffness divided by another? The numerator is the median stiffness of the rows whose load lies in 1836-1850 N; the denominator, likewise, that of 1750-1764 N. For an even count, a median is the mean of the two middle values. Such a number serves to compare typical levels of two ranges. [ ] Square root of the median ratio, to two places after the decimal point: 0.97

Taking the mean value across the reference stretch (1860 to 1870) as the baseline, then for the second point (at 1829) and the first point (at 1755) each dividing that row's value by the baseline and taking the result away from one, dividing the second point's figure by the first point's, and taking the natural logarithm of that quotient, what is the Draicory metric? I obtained -1.3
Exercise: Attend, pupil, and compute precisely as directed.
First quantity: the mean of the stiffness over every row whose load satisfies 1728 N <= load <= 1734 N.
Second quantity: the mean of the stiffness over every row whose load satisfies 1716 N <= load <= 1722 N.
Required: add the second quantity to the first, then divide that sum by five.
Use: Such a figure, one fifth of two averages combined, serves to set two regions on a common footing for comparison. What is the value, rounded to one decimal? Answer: 3.1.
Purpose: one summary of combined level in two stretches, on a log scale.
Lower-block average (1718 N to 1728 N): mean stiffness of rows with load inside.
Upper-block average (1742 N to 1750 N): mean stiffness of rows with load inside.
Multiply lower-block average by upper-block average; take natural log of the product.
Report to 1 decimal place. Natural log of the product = 4.0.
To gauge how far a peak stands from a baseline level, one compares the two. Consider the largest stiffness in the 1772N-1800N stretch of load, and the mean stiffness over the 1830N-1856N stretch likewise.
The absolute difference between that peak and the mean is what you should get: 0.8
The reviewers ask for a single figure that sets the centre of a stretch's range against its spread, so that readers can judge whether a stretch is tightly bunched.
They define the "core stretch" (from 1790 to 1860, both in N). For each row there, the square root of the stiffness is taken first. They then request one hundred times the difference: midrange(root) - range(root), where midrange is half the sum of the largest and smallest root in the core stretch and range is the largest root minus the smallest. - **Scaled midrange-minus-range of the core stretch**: 202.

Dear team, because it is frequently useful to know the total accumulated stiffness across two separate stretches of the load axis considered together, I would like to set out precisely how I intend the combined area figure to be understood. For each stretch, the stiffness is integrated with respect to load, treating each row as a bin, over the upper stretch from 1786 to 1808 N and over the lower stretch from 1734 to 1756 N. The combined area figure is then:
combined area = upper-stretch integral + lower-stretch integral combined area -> 296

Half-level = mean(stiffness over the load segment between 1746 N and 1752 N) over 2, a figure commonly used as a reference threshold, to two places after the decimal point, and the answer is 3.90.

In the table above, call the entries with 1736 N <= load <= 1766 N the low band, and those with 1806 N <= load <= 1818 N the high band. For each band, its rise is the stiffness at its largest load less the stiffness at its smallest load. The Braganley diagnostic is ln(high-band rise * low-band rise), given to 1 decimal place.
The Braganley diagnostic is -1.8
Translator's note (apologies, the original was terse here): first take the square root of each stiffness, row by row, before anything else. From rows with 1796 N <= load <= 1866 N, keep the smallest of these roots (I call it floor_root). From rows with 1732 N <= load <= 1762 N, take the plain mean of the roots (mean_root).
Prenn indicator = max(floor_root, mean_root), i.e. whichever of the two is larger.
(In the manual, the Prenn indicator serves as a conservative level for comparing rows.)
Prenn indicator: 2.765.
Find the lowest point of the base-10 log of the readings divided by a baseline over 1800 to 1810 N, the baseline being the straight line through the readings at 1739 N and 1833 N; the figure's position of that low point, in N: 1809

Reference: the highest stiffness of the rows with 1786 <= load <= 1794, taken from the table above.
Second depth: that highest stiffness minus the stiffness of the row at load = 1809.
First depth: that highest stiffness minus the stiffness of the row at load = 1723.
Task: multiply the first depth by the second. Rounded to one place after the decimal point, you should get -1.1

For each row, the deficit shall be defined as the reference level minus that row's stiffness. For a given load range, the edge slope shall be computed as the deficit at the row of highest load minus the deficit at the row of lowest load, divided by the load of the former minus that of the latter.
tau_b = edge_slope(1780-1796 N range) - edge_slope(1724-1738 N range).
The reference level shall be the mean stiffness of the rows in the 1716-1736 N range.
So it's 0.11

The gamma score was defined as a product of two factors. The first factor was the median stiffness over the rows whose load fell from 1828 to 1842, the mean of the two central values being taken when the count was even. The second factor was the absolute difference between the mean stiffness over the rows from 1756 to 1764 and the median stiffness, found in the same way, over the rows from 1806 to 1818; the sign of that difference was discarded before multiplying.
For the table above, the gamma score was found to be 14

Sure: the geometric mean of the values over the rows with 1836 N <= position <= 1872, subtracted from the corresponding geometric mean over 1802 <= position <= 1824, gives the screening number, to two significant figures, -1.3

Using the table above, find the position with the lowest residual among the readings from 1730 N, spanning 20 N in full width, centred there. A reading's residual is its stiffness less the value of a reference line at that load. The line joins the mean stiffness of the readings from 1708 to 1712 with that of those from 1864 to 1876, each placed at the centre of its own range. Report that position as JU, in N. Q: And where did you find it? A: 1723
